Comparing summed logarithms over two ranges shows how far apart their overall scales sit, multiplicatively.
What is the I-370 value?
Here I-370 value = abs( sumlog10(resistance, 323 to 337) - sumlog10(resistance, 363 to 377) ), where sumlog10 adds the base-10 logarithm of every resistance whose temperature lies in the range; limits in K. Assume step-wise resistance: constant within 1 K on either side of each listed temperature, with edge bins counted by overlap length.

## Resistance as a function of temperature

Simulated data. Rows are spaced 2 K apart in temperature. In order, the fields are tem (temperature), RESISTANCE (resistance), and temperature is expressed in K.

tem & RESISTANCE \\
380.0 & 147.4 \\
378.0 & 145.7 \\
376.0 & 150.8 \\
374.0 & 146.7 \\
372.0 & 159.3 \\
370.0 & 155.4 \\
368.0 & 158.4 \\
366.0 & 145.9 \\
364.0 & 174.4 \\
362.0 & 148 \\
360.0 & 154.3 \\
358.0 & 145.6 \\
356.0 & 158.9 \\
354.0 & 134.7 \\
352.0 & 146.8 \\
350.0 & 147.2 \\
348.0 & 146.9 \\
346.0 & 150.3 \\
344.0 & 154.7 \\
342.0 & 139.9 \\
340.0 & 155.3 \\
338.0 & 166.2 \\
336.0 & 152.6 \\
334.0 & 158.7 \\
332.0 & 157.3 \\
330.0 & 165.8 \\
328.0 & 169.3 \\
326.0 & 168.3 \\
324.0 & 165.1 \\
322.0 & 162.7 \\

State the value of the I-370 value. 0.13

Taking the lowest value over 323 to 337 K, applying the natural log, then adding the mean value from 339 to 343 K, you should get 153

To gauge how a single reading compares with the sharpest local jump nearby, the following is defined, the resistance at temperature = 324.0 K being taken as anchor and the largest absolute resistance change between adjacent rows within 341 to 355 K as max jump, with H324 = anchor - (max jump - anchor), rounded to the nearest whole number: 315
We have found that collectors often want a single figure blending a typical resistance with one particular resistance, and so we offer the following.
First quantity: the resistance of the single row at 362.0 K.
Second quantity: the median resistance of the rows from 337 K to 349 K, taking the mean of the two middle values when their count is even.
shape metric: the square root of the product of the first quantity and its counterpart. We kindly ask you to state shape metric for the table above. 150.2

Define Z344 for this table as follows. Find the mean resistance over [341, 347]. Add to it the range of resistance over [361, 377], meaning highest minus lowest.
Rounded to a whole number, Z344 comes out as 177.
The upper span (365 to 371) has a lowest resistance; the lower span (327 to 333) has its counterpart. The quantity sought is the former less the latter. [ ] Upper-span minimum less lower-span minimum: -11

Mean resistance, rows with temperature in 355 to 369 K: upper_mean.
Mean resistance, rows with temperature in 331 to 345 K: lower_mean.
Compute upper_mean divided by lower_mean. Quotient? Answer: 1.00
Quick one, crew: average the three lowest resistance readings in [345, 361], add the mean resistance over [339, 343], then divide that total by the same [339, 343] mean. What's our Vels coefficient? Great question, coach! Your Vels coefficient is 1.96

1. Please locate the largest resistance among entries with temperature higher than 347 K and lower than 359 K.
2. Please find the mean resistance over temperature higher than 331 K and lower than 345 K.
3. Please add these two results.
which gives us 314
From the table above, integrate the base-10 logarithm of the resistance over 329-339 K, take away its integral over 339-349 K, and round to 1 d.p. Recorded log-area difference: 0.3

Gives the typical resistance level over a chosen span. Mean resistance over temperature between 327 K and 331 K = 168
